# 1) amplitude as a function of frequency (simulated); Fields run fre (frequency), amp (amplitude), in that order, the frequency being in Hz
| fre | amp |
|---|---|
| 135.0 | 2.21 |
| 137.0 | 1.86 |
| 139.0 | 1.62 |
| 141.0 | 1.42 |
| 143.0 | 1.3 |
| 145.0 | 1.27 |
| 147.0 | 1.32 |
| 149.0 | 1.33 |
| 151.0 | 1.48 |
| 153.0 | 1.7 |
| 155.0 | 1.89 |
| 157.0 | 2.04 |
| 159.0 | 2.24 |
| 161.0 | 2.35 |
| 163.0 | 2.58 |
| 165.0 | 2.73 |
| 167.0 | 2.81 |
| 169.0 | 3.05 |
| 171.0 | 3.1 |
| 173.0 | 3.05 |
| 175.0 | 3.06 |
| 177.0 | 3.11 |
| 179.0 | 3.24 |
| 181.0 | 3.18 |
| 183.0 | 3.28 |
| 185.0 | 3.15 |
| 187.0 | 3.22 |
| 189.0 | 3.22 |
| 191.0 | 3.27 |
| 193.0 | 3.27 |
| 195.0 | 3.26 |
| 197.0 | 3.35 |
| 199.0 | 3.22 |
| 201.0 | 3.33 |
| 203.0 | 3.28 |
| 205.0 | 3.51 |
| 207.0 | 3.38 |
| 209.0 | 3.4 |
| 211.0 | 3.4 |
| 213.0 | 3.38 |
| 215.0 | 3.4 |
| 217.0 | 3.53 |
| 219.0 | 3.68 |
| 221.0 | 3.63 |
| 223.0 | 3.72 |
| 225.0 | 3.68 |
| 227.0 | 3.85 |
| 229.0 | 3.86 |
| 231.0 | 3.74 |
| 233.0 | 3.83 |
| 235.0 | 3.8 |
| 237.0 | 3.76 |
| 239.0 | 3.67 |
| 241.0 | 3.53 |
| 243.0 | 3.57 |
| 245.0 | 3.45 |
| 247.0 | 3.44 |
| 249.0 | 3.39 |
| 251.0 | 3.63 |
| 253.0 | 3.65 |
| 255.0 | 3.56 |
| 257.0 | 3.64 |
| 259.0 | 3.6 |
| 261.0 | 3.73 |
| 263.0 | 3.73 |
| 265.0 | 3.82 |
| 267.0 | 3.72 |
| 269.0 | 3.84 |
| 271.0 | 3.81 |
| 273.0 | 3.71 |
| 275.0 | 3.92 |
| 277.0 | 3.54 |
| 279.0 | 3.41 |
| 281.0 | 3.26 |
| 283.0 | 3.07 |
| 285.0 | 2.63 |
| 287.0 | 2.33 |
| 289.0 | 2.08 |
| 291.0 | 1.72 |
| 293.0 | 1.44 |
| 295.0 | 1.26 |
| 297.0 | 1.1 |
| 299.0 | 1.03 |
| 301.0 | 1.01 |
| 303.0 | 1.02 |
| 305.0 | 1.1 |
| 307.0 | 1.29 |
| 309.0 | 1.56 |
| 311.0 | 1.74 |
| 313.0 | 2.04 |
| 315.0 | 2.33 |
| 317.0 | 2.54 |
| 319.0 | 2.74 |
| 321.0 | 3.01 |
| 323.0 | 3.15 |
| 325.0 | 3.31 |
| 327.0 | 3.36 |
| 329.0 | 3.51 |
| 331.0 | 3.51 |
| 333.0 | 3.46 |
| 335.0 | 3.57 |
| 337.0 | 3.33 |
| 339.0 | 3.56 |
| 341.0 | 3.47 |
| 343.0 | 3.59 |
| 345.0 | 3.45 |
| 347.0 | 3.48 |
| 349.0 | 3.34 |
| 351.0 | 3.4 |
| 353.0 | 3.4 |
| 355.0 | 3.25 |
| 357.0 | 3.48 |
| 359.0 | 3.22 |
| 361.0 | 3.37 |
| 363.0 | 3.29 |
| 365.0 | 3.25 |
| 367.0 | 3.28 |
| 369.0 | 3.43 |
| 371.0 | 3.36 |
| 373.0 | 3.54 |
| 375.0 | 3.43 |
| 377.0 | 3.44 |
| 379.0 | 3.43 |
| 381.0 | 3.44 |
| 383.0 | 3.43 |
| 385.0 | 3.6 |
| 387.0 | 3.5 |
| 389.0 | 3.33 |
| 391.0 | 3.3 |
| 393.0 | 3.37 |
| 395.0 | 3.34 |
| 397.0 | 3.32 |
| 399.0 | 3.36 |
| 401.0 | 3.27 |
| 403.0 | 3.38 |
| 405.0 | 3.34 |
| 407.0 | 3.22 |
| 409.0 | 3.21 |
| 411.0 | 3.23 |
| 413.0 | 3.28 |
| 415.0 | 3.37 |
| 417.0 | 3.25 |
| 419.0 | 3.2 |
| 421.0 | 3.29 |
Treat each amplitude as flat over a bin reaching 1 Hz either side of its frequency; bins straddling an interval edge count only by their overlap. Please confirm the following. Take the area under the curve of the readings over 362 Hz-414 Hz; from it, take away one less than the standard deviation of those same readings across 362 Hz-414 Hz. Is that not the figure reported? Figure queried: 176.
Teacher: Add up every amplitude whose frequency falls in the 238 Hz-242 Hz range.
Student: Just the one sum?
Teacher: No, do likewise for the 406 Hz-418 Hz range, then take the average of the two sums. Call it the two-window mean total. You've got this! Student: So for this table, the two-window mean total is 13.4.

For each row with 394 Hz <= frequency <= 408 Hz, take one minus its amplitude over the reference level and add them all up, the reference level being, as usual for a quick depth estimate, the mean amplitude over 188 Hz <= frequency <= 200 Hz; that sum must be -0.11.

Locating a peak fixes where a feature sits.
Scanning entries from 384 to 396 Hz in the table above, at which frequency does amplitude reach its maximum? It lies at 385.0 Hz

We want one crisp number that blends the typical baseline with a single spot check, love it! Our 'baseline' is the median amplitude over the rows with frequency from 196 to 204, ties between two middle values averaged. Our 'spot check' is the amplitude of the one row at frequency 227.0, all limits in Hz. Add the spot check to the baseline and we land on 7.2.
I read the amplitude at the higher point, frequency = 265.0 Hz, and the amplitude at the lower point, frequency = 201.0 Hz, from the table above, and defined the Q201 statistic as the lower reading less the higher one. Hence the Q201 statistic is -0.5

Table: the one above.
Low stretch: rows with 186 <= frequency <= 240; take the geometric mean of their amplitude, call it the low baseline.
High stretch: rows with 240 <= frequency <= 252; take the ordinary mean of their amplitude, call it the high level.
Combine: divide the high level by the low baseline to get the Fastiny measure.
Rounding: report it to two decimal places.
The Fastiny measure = 1.00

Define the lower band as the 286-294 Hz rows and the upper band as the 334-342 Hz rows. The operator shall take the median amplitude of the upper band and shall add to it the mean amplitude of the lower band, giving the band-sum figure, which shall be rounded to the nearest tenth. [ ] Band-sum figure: 5.4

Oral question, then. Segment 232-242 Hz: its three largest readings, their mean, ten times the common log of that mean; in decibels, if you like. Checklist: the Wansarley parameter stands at 5.79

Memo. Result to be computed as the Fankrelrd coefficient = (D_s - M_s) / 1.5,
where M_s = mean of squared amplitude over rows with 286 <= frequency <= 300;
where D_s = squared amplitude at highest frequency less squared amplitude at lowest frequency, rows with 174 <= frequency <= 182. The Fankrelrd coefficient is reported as -1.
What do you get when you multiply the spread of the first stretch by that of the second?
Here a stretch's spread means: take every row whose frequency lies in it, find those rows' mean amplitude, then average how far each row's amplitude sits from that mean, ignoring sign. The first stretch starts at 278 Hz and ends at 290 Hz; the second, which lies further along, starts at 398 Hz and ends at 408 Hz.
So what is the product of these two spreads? 0.025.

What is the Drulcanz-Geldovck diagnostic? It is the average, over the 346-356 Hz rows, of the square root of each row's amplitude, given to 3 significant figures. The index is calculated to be 1.84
